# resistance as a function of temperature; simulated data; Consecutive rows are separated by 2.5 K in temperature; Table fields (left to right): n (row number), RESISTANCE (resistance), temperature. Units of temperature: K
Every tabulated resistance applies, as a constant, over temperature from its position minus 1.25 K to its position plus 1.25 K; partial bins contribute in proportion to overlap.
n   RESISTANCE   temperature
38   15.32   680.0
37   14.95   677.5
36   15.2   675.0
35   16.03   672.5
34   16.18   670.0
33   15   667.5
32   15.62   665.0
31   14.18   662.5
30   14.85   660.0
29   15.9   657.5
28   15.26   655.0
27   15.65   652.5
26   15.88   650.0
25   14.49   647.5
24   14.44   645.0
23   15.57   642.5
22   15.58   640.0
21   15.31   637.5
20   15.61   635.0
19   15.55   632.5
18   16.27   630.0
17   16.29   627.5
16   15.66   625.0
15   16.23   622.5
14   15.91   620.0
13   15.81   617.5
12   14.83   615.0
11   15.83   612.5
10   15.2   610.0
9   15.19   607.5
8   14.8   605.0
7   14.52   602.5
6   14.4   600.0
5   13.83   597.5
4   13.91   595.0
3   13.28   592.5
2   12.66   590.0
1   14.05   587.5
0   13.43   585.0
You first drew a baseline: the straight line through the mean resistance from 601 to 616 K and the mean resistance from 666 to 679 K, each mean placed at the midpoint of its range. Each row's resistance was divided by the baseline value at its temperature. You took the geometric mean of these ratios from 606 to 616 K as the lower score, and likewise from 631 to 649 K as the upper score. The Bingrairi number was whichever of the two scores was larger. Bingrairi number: 1.012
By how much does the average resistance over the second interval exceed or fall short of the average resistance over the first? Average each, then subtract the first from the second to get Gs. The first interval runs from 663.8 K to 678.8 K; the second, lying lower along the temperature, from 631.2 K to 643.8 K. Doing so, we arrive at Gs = 0.0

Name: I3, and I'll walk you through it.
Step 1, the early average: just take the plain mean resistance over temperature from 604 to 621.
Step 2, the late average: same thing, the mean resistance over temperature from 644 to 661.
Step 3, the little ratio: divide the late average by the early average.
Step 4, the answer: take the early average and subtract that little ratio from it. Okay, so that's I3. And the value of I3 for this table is 14.4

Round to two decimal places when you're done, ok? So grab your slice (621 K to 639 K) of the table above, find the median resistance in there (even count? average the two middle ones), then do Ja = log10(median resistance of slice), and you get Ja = 1.19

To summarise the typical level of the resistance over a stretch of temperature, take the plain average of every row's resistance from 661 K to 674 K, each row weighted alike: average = 15.4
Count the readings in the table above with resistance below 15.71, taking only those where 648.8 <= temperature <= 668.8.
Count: 6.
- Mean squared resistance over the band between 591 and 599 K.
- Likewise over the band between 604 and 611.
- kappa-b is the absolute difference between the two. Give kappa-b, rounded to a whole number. 40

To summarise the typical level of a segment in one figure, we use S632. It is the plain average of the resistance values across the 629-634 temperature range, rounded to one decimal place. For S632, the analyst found 15.9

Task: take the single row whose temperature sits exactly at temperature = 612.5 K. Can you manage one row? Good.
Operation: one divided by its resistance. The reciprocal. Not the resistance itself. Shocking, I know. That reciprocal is 0.063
